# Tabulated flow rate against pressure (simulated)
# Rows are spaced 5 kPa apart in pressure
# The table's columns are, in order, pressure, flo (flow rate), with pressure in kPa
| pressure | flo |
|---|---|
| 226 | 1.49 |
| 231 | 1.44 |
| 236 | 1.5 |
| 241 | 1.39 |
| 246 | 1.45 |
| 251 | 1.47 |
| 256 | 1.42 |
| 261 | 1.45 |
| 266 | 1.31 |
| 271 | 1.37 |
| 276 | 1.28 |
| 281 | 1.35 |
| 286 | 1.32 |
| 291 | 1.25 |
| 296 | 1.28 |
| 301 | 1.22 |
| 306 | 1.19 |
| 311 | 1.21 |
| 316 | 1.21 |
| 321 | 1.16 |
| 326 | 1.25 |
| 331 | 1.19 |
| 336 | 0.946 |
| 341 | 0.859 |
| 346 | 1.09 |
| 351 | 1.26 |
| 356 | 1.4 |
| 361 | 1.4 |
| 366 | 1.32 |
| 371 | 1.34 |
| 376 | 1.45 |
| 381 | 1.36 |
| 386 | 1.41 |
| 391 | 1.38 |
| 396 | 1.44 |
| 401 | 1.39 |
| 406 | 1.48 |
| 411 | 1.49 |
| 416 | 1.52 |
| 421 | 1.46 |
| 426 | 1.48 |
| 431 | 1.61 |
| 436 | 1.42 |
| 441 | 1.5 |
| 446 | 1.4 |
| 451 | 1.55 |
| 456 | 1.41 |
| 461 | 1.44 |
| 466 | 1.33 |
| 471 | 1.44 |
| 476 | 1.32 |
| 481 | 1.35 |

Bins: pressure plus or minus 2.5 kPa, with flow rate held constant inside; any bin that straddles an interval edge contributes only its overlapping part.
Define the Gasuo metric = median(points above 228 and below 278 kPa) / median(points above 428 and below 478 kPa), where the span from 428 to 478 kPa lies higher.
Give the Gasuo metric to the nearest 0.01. 1.00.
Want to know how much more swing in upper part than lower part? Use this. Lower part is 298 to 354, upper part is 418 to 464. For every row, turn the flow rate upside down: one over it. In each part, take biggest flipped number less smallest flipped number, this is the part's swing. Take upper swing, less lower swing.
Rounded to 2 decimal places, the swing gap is -0.28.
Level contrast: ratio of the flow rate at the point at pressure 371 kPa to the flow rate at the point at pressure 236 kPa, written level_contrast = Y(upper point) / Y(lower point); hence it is 0.89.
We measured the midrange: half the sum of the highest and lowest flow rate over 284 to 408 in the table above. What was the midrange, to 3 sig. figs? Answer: 1.17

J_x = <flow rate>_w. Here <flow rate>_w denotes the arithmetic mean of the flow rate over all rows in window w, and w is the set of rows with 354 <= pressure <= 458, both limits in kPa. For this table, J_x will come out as 1.44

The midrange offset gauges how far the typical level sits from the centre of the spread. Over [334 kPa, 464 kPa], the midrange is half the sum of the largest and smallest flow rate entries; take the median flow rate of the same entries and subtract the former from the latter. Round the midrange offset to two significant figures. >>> 0.18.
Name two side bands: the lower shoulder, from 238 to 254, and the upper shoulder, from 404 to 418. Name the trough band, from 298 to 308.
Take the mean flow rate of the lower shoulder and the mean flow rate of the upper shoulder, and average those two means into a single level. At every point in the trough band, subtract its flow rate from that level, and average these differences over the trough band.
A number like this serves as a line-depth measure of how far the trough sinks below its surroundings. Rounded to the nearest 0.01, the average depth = 0.26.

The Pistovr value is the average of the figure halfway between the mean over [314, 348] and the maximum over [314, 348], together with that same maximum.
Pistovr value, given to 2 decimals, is 1.21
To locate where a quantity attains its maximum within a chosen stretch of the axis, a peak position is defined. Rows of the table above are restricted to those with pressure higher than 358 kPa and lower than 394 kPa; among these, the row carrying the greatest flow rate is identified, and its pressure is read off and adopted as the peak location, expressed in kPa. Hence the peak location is 376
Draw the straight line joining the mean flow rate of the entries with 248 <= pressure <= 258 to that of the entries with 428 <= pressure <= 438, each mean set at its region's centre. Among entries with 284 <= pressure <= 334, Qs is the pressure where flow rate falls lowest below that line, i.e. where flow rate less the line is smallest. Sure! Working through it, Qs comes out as 321 kPa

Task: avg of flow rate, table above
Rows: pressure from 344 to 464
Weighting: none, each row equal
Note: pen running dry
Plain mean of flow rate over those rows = 1.42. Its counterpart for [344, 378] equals 1.32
